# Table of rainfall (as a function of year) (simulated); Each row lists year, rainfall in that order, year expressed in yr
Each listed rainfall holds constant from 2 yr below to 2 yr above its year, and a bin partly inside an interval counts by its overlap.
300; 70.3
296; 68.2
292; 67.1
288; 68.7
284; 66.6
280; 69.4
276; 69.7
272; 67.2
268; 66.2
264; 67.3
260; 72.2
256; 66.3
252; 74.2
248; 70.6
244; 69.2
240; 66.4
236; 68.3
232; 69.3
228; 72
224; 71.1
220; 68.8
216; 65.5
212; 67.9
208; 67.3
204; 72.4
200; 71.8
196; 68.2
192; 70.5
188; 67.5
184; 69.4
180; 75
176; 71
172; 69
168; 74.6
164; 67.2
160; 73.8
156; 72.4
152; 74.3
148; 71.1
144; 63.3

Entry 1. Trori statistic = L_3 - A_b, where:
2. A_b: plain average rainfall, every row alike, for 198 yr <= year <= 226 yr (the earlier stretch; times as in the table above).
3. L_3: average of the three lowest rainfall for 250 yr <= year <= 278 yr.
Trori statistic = -2.69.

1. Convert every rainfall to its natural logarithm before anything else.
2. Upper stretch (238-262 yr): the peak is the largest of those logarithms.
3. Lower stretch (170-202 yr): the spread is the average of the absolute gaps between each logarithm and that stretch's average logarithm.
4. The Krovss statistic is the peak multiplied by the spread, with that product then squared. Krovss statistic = 0.0117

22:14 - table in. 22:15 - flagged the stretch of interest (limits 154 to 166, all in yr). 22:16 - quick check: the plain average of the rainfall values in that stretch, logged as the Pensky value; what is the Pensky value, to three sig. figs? 71.1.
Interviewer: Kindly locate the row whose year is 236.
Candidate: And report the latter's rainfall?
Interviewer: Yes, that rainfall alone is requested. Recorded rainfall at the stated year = 68.3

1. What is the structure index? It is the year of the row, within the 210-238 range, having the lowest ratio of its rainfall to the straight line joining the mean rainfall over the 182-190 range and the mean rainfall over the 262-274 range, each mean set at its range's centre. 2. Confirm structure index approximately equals 216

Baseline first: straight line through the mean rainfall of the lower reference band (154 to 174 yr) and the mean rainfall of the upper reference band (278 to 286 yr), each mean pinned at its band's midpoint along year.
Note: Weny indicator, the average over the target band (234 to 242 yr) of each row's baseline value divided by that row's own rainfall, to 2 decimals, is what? 1.03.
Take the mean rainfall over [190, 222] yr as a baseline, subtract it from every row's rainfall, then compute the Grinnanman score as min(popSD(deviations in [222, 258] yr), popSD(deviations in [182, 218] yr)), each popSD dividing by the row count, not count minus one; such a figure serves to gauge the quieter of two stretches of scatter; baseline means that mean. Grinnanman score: 2.1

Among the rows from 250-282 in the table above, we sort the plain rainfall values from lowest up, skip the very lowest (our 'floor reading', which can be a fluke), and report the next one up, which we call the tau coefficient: 66.3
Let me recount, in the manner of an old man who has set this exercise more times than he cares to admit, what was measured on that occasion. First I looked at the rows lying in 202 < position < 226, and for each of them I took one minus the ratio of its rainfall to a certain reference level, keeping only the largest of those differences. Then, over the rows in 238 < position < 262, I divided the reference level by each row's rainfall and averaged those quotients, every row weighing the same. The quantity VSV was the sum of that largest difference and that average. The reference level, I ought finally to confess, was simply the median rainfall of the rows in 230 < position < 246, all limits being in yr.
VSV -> 1.03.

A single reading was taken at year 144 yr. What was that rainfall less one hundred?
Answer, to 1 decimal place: -36.7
